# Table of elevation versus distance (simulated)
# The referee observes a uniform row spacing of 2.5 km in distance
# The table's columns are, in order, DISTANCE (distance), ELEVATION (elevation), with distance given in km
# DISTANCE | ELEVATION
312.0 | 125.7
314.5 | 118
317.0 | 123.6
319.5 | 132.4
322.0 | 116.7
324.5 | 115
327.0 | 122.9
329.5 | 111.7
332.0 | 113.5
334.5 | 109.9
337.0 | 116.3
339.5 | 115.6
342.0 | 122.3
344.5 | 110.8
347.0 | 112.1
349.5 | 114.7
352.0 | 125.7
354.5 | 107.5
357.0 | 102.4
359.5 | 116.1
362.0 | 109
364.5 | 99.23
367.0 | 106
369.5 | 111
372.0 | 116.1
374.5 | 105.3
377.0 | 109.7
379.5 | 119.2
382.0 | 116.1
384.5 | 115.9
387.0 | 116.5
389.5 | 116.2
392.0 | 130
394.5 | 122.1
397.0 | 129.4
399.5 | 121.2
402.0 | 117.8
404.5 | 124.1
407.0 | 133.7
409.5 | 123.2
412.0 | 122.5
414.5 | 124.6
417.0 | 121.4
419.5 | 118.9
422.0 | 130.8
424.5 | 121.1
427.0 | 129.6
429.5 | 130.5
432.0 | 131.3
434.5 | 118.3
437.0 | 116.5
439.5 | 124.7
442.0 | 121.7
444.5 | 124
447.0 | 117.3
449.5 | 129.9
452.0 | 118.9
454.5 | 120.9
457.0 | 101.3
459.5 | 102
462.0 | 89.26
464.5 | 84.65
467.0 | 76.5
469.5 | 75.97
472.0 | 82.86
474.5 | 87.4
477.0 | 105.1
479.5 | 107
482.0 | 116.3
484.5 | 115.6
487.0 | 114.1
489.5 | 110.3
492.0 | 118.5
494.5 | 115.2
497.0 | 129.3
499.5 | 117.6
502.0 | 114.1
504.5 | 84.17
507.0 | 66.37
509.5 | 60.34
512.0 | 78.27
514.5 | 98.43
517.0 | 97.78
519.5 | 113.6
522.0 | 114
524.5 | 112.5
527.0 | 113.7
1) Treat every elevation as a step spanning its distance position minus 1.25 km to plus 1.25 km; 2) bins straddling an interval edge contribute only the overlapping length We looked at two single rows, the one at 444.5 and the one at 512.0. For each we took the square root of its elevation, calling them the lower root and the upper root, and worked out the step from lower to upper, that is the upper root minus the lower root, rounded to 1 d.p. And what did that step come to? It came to -2.3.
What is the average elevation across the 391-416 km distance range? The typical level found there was 125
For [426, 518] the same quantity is 106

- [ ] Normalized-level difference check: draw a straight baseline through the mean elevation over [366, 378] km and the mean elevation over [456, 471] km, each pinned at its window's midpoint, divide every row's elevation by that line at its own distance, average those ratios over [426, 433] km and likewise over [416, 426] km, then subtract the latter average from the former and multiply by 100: 10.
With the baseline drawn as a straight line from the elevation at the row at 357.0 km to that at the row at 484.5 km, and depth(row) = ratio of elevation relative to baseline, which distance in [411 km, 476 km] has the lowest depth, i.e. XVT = 469.5 km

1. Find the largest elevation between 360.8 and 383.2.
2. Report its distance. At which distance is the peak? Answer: 379.5 km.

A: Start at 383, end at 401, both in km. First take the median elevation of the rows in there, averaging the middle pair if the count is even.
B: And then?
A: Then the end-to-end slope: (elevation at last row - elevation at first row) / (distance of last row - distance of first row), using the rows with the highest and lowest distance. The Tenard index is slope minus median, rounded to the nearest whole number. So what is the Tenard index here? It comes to -121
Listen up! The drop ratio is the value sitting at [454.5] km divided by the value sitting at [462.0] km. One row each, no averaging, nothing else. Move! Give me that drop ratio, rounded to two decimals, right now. 1.35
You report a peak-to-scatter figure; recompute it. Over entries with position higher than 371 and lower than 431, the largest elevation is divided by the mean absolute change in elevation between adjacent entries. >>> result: 22.7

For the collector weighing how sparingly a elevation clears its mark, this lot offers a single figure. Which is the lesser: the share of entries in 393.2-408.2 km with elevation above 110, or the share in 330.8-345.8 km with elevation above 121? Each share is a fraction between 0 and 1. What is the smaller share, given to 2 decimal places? 0.17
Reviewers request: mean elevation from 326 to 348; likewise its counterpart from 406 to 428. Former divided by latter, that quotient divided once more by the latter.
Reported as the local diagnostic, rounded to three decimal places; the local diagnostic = 0.007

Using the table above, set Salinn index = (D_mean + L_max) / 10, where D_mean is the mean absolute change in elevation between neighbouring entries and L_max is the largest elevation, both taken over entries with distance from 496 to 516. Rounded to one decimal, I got 14.5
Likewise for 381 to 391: 11.7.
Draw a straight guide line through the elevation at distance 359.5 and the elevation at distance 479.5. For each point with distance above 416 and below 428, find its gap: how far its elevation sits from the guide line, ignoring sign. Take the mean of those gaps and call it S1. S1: 13.0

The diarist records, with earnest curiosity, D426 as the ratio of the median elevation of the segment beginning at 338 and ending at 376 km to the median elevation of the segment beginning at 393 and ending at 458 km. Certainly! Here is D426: 0.91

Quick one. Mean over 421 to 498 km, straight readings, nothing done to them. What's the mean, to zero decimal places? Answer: 112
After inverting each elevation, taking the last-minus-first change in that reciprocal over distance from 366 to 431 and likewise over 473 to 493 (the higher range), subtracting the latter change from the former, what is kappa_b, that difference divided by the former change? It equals -0.7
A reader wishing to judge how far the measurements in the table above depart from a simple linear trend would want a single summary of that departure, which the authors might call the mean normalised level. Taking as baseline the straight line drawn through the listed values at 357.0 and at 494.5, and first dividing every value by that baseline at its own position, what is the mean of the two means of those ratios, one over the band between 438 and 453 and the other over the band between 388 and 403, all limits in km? 1.13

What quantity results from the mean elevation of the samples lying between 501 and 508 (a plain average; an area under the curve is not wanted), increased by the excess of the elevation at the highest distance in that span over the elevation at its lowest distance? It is 40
